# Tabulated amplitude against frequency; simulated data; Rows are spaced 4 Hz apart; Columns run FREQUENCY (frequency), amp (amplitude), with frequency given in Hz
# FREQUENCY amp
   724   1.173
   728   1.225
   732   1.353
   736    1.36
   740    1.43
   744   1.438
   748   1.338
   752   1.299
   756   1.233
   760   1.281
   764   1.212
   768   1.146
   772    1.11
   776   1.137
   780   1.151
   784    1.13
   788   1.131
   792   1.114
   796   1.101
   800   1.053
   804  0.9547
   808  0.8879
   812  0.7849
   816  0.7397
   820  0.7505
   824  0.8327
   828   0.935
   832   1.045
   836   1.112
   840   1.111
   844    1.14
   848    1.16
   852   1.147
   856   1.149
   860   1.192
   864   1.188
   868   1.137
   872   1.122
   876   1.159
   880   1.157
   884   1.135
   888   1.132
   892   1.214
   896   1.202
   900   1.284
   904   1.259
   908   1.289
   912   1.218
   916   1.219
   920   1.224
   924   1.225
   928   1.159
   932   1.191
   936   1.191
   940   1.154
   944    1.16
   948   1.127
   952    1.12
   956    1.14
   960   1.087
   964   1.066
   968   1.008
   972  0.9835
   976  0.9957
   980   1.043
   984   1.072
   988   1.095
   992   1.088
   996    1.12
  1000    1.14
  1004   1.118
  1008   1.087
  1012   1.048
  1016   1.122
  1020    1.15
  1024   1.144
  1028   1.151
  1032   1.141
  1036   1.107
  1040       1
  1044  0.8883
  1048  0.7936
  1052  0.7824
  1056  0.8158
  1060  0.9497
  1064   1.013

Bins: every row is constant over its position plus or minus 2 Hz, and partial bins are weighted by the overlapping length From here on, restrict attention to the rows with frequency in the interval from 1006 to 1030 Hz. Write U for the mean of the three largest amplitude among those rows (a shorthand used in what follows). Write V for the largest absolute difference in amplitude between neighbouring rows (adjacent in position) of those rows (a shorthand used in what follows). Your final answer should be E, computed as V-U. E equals -1.07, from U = 1.15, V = 0.074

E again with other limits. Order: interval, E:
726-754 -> -1.28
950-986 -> -1.06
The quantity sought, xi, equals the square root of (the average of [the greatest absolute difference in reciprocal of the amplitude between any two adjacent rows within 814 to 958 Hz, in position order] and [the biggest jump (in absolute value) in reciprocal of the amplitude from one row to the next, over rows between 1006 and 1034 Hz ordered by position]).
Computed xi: 0.31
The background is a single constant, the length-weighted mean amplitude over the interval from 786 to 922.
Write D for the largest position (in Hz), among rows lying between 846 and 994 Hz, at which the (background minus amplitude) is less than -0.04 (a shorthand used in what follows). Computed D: 956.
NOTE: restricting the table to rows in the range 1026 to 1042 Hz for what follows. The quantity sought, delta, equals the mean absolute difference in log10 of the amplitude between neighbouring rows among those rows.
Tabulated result 0.0204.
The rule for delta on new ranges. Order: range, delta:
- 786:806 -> 0.0184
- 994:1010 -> 0.0095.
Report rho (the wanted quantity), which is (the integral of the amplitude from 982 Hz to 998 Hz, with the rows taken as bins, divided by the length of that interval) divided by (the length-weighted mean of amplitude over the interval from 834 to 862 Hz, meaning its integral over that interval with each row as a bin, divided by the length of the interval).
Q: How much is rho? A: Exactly 0.96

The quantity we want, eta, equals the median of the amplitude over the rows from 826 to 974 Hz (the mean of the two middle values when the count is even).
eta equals 1.15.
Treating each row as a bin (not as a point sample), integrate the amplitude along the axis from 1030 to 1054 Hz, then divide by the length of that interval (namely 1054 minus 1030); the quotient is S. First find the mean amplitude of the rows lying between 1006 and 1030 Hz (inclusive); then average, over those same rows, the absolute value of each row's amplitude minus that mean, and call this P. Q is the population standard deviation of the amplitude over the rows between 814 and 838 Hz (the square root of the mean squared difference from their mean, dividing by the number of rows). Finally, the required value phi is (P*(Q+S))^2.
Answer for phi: 0.001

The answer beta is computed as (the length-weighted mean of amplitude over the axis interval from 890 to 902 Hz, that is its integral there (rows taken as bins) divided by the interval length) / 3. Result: 0.41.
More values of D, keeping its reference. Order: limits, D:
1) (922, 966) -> 956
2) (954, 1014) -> 1000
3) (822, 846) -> 844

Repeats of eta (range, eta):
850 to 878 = 1.15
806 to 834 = 0.83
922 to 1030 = 1.12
